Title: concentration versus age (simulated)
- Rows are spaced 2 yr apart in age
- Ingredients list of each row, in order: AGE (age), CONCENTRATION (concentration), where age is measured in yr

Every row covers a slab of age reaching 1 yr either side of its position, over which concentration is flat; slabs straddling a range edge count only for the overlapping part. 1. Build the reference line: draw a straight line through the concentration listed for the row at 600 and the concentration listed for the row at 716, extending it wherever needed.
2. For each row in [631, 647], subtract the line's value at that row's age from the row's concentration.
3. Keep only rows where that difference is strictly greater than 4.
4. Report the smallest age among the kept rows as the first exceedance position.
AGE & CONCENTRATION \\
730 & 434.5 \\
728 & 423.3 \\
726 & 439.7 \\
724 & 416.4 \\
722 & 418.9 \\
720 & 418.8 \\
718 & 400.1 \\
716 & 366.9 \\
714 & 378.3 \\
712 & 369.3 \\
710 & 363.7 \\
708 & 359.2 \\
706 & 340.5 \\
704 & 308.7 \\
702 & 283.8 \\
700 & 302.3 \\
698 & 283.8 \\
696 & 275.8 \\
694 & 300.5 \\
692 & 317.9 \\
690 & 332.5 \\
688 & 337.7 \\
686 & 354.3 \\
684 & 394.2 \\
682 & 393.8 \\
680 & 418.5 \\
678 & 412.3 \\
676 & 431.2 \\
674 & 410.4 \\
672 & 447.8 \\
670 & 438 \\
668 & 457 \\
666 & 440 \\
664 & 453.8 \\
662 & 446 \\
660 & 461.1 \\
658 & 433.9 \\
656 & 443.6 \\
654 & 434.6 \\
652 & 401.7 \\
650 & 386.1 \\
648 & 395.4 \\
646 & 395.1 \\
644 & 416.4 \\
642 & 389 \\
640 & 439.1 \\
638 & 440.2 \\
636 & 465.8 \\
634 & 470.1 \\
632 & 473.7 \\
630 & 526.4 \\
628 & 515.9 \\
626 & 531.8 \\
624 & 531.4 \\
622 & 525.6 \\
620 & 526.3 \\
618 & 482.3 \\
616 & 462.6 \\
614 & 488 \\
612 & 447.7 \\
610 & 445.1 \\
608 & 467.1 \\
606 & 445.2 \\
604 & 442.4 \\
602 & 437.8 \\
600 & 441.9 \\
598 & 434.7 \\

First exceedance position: 632 yr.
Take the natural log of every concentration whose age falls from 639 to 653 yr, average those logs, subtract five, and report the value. 1.00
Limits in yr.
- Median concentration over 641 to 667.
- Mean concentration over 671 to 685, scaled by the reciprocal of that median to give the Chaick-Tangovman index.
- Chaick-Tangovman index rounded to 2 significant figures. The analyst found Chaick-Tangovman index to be 0.96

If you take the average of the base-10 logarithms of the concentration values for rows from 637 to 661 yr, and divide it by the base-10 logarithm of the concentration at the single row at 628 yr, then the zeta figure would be 0.967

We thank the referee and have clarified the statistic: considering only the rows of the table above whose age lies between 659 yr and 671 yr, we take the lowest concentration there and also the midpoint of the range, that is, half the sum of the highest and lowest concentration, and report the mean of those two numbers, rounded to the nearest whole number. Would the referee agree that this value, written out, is 444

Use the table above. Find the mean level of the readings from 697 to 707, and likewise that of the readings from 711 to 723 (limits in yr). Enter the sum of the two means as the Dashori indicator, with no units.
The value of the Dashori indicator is 696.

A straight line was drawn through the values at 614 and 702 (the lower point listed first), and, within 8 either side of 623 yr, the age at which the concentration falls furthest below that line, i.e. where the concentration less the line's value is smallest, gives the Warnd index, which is 616 yr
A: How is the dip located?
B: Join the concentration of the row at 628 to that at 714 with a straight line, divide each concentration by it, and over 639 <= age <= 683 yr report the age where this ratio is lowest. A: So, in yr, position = 642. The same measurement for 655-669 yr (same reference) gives 658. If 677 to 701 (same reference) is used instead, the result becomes 696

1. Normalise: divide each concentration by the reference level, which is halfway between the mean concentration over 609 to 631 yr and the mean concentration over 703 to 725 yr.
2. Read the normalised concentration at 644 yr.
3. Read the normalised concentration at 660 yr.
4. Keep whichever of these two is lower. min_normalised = 0.95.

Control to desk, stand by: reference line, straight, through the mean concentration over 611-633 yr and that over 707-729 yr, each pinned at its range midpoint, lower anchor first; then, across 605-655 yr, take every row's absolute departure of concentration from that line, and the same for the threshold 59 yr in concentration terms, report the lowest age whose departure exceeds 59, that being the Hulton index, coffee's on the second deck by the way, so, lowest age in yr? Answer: 606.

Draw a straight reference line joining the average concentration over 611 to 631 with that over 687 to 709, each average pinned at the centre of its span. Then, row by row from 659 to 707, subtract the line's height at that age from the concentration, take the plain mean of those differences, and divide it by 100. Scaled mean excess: 0.27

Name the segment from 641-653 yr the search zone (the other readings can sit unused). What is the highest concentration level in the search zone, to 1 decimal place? 416.4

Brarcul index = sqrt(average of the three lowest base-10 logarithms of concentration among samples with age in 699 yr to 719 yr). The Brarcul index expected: 1.57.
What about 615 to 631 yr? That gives 1.64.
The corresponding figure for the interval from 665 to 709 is 1.56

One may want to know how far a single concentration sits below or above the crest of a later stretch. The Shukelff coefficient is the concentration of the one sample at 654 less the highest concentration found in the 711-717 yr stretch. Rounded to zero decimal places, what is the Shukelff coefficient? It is 56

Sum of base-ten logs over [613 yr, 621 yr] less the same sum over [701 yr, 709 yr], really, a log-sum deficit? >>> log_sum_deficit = 0.7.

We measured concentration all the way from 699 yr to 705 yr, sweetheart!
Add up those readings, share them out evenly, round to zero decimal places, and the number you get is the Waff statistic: 298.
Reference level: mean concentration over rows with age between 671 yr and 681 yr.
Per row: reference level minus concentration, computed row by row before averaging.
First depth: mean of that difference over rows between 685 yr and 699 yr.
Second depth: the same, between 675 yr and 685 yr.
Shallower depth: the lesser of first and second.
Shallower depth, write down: 14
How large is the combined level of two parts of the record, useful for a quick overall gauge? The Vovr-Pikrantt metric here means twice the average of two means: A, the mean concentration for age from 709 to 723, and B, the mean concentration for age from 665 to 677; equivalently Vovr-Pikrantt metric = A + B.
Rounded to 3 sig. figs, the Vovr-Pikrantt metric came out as 825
